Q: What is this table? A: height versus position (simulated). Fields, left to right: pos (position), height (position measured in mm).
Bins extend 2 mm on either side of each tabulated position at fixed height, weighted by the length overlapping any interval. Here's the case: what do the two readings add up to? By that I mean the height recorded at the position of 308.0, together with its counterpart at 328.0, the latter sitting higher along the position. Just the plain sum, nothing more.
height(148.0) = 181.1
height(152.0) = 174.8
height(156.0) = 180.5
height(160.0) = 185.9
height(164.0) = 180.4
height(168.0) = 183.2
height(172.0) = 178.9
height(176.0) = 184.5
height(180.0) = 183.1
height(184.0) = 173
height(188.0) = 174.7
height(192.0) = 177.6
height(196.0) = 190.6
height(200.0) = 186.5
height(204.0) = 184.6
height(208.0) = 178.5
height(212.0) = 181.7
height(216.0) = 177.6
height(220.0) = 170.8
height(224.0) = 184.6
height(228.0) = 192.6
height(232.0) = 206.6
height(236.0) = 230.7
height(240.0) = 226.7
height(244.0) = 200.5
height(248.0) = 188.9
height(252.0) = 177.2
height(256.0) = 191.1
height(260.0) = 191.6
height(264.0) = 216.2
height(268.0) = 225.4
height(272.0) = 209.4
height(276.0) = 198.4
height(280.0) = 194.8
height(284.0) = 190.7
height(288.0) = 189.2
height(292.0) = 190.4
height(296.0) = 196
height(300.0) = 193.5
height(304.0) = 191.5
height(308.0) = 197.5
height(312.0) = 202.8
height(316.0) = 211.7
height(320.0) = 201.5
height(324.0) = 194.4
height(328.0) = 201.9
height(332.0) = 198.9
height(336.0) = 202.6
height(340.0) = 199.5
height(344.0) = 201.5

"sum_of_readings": 399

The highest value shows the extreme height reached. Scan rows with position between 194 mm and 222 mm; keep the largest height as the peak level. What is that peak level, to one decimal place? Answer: 190.6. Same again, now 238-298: 226.7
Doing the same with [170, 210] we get 190.6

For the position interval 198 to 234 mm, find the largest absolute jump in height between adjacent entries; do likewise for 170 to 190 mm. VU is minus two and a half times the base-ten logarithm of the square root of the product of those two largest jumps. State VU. -2.69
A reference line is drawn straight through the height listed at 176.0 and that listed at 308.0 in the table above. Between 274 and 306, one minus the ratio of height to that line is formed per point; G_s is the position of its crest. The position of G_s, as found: 288.0 mm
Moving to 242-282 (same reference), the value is 252.0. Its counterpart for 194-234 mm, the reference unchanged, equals 220.0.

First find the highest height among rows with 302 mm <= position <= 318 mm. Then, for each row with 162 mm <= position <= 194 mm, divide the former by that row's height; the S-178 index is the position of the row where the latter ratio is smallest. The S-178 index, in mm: 176.0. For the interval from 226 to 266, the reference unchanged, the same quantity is 236.0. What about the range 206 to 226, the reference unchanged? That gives 224.0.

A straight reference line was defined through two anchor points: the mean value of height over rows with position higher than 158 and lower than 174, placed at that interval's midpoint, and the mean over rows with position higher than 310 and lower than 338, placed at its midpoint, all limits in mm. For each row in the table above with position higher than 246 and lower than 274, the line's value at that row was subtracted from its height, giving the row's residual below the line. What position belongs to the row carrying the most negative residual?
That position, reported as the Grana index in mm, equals 252.0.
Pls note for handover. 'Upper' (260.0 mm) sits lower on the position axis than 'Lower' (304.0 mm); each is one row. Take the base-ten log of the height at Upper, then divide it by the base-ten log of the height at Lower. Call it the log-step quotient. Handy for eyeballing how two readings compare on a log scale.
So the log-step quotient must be 1.000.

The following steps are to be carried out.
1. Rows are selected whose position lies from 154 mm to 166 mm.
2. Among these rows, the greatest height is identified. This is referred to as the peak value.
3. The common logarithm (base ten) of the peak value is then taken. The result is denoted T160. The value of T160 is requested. 2.27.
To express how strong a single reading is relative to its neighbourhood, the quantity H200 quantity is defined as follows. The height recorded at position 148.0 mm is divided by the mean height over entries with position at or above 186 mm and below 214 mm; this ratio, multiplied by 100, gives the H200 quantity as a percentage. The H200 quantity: 99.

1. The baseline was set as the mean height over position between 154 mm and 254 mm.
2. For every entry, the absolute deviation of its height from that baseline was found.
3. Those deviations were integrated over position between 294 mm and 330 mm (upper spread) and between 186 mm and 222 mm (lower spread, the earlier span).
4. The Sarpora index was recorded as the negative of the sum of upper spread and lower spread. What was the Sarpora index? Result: -700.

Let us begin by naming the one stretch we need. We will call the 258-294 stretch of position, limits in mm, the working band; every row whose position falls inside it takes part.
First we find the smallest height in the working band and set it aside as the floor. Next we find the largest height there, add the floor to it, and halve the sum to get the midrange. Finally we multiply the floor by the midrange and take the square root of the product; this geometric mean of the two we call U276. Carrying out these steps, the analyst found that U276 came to 198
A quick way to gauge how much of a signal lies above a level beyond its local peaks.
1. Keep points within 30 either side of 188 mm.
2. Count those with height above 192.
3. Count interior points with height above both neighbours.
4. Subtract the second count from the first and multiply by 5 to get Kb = -20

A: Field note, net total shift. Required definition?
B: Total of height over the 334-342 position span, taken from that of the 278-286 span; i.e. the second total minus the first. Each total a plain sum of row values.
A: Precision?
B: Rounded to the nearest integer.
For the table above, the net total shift -17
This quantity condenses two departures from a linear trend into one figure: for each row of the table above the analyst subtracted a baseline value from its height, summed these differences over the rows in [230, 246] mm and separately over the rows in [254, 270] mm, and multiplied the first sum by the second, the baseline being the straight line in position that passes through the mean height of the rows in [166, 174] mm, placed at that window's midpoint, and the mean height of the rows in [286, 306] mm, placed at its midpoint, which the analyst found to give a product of 7888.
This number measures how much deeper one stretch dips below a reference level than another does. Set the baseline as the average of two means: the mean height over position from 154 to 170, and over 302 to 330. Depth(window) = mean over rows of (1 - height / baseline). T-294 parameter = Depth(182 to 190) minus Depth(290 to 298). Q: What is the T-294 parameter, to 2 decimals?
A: 0.10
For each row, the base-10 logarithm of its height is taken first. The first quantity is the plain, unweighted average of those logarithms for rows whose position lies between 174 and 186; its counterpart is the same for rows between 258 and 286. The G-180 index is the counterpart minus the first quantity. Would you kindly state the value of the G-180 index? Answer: 0.0528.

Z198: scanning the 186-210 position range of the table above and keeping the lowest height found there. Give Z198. 174.7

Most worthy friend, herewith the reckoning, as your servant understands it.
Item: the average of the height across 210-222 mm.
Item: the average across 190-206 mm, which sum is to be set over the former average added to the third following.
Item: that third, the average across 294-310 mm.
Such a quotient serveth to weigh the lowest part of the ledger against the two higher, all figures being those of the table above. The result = 0.50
